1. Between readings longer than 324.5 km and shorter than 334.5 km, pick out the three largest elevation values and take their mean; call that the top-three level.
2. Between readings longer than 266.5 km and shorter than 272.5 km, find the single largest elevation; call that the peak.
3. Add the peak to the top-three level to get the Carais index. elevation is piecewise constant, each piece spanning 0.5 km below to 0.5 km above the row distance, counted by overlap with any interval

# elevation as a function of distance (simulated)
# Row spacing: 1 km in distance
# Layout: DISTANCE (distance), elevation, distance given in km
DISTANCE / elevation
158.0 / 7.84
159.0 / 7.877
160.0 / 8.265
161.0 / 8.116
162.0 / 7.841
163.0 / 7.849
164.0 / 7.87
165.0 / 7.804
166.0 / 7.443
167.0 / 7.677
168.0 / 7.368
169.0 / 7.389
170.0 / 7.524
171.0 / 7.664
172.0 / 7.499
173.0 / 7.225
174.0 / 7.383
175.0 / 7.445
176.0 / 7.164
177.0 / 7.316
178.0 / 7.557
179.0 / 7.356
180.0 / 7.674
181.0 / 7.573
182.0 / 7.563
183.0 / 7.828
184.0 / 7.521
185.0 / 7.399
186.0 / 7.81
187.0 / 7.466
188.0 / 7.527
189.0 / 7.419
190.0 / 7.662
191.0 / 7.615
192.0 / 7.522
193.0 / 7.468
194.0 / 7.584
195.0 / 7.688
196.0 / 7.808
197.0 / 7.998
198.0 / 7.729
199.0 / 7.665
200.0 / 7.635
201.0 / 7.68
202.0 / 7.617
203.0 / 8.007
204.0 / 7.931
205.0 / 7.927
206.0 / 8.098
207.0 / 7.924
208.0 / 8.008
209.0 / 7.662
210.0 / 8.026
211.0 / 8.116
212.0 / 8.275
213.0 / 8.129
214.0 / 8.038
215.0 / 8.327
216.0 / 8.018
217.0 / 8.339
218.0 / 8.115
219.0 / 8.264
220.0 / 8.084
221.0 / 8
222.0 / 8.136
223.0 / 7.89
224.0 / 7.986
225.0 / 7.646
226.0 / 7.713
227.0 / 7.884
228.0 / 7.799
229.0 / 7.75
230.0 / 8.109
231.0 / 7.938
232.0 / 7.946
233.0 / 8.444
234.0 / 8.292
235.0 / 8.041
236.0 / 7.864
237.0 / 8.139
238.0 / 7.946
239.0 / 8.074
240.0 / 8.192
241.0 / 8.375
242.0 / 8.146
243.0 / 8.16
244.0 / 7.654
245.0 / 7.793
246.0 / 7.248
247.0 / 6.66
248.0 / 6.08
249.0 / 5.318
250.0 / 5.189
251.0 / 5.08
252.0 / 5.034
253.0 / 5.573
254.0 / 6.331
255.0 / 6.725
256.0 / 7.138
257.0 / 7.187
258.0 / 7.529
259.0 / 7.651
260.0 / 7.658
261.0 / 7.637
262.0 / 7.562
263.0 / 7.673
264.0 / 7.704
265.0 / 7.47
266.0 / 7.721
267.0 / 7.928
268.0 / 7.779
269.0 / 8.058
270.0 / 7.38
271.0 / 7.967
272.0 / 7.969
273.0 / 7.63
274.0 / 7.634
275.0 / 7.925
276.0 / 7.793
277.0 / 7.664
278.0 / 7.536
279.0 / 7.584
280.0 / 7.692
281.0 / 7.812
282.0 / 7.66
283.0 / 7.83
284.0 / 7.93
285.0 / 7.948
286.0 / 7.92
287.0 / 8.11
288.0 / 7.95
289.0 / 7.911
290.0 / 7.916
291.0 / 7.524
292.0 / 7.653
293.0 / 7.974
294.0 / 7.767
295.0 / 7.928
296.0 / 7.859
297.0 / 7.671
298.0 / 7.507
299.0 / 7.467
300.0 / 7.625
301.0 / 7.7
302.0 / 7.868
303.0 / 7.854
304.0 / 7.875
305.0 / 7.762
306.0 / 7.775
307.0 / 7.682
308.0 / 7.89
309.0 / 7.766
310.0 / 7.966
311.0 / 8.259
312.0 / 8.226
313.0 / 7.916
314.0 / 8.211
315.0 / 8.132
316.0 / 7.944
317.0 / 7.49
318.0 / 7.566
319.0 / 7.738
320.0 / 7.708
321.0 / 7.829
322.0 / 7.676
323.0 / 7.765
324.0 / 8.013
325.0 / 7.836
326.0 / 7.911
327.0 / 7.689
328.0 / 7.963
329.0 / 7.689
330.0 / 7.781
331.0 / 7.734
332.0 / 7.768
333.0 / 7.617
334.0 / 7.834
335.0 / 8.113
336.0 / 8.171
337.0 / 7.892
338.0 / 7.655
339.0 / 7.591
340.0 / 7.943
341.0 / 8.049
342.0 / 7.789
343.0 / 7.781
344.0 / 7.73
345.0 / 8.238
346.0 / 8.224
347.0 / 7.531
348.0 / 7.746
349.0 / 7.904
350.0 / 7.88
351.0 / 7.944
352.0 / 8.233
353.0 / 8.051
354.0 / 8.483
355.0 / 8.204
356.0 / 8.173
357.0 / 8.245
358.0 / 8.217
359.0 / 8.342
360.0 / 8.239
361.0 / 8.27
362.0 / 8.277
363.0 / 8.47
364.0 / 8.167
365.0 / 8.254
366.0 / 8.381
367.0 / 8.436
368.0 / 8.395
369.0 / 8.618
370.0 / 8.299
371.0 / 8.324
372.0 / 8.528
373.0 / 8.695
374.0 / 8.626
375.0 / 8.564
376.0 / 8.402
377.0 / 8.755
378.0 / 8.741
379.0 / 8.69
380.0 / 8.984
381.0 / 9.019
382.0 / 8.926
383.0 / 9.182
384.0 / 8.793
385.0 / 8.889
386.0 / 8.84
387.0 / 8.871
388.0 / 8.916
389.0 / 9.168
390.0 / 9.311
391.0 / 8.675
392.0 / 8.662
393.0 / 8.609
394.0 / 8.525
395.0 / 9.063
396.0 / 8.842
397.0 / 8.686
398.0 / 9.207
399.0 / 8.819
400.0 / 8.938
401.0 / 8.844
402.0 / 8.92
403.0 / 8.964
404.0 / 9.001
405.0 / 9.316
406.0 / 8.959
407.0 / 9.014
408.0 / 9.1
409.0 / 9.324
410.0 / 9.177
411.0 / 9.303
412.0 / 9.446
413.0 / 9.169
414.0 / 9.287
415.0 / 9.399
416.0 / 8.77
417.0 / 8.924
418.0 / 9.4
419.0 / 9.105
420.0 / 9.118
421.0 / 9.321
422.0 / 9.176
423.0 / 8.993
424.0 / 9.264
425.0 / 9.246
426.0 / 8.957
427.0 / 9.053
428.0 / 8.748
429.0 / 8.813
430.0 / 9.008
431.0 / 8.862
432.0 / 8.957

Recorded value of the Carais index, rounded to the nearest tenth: 16.0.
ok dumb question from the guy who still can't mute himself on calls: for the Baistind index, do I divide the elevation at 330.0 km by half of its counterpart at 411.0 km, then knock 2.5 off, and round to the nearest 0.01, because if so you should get -0.83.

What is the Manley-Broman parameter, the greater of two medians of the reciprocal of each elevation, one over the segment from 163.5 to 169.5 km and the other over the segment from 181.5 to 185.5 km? 0.1326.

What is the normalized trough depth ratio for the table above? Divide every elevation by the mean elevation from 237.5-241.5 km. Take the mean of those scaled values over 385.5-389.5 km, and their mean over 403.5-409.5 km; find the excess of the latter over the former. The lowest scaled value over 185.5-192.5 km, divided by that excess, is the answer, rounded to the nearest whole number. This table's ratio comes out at 44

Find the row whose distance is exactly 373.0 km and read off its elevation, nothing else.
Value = 8.695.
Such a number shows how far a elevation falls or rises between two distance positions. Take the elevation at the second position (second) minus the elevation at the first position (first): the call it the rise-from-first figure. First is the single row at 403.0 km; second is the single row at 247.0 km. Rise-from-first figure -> -2.3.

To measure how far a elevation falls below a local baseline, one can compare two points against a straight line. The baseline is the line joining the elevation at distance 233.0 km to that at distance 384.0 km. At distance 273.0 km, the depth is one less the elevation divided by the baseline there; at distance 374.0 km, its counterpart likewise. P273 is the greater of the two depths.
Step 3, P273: 0.106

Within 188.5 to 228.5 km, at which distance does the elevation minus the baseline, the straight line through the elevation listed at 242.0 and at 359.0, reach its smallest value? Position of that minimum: 189.0 km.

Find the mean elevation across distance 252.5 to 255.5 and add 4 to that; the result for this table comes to 10.2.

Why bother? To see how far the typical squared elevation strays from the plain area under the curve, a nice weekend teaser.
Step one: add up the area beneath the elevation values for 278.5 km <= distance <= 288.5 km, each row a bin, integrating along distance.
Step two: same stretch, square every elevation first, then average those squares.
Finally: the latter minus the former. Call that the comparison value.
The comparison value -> -16.9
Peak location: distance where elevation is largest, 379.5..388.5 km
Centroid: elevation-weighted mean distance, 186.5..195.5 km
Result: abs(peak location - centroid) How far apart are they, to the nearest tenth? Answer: 192.0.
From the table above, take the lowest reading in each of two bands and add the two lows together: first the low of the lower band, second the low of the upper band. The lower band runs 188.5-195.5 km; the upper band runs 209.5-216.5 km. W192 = 15.4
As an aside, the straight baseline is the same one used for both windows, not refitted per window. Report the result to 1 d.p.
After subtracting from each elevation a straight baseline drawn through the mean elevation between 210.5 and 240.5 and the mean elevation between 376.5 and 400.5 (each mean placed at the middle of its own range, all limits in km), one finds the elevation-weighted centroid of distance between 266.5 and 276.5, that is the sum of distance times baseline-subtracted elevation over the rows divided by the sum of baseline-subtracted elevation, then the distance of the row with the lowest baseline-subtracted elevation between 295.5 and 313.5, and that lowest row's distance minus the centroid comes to 27.2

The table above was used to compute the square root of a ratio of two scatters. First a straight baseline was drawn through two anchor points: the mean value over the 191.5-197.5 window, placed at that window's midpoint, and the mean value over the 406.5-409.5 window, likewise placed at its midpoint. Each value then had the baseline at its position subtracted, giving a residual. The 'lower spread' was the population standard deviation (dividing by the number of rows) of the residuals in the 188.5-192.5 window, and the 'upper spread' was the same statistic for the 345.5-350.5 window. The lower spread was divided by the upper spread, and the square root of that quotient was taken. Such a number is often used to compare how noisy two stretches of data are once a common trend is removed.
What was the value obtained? 0.63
